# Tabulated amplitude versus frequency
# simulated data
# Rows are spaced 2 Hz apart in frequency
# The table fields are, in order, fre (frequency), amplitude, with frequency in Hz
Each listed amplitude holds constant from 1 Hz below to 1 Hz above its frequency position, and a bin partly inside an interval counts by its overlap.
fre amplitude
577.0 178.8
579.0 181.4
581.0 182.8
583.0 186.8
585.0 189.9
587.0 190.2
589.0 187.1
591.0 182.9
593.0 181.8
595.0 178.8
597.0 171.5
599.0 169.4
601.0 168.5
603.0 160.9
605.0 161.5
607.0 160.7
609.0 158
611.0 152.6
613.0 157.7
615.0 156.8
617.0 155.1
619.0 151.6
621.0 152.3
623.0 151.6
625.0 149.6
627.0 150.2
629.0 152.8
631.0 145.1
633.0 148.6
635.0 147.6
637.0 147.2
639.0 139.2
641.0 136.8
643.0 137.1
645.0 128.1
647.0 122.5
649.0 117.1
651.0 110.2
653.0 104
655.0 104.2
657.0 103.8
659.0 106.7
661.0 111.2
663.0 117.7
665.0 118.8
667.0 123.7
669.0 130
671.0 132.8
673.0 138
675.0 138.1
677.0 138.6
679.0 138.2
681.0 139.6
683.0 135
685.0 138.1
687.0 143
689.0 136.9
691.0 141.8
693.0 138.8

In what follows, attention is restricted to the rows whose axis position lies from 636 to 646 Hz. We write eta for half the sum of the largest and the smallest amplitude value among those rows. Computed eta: 138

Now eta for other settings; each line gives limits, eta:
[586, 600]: 180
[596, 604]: 166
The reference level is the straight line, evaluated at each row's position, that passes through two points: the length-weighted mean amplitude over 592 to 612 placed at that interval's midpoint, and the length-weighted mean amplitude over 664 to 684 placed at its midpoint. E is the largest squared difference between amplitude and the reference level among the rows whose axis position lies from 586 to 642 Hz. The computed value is 287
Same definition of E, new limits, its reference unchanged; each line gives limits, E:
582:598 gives 287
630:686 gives 1516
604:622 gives 93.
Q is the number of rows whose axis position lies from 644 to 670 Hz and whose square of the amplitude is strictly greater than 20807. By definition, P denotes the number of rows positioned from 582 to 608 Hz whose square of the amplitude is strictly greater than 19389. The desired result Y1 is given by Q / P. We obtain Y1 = 0.0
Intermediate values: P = 13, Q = 0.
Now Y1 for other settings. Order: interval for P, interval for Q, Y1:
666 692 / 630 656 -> 1.3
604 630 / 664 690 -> 0.0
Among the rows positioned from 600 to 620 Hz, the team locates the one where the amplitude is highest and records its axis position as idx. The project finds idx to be 601.0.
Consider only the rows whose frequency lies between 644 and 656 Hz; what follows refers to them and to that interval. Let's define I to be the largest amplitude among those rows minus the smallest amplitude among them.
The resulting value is 24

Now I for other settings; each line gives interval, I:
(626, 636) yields 8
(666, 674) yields 14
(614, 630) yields 7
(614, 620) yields 5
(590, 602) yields 14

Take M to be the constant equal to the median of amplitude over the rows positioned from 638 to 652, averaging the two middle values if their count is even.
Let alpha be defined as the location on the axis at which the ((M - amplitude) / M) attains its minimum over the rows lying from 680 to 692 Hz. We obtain 687.0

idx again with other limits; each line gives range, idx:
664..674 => 673.0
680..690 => 687.0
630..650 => 633.0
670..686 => 681.0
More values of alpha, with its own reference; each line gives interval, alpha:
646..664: 647.0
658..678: 677.0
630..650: 633.0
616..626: 617.0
